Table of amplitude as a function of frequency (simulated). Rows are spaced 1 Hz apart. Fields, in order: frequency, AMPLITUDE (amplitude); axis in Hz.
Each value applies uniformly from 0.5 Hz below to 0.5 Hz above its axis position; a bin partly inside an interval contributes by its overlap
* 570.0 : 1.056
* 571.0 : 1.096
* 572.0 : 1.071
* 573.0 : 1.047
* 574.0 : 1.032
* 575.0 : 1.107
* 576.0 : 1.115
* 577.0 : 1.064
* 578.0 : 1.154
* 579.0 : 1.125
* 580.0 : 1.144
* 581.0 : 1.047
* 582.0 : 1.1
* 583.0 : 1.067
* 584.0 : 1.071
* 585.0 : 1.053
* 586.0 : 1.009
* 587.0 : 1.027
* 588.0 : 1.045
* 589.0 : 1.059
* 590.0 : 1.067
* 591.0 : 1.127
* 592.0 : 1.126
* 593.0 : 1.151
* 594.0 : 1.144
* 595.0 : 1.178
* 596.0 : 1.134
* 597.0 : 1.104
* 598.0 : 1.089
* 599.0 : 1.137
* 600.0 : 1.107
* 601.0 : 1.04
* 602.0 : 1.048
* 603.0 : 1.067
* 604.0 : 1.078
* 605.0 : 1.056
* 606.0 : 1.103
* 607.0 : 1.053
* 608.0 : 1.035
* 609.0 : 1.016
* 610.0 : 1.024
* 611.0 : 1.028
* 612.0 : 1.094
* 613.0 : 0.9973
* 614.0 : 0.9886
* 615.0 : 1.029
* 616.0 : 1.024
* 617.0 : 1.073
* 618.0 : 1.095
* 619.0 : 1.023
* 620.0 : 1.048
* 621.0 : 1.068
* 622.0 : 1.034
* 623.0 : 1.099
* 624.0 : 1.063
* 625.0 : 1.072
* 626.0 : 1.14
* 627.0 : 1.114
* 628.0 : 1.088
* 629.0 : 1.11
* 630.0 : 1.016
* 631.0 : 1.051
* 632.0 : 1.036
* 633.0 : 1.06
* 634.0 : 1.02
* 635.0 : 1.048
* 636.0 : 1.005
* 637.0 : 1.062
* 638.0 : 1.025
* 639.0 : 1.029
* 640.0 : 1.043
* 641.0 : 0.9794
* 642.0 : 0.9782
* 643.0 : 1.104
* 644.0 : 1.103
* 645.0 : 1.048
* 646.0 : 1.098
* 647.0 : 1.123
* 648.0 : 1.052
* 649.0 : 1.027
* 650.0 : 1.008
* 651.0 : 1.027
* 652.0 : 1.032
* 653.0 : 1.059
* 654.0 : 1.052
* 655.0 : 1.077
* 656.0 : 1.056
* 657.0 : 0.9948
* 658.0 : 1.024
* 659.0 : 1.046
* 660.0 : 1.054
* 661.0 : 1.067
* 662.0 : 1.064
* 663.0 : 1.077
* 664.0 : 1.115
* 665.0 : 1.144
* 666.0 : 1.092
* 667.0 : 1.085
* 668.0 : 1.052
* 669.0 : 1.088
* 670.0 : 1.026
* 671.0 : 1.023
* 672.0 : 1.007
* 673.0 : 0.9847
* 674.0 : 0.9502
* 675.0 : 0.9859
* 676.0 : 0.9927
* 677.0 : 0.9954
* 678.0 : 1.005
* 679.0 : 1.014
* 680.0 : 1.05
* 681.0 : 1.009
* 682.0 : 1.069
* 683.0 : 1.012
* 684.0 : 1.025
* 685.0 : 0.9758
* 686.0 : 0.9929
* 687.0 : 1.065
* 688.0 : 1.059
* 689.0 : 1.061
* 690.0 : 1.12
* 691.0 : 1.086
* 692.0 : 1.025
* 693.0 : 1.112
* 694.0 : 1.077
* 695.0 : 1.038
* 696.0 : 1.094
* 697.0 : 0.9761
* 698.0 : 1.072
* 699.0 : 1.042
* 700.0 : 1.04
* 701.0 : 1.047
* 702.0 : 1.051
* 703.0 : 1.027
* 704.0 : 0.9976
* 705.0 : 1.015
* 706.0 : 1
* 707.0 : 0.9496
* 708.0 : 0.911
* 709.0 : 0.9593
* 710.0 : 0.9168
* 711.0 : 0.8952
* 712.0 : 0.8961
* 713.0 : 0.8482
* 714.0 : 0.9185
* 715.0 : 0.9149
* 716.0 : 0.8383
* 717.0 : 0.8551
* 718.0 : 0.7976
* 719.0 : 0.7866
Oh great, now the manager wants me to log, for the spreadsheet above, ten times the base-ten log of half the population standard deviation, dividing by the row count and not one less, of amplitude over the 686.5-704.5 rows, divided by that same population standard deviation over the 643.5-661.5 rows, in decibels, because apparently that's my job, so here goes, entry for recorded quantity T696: -2.5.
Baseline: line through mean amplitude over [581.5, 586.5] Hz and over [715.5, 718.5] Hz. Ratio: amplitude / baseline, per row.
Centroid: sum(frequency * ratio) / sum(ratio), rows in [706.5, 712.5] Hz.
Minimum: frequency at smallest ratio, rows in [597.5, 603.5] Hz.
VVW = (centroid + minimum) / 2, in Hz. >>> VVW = 655.2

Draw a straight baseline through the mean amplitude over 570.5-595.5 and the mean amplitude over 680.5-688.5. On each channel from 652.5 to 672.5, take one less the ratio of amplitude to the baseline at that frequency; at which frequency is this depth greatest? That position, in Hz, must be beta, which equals 657.0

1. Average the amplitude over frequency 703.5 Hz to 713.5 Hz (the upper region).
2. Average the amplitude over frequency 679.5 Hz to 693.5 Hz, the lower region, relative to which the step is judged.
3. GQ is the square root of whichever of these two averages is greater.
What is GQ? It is 1.023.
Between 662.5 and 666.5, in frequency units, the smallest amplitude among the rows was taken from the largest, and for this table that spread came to 0.067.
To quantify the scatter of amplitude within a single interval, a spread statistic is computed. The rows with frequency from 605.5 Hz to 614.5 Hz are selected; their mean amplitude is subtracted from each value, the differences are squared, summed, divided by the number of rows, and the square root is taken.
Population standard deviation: 0.037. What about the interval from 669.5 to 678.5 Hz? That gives 0.022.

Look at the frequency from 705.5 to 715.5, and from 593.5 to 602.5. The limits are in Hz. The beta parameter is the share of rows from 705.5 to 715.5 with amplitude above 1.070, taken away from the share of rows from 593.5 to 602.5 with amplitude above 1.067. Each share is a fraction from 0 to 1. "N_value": 0.8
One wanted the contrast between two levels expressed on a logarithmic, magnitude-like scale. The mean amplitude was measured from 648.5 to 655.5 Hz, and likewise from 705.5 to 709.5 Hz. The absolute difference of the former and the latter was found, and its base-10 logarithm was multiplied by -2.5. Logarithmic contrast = 2.7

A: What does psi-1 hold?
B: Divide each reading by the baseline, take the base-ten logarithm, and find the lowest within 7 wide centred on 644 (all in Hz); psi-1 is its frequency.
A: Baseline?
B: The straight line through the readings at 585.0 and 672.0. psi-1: 642.0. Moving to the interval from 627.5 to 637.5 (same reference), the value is 636.0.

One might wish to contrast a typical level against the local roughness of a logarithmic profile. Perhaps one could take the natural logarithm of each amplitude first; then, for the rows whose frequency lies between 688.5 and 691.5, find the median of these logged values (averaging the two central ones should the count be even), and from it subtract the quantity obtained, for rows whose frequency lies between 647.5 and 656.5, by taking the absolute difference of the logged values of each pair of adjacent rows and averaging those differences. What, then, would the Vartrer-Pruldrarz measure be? 0.065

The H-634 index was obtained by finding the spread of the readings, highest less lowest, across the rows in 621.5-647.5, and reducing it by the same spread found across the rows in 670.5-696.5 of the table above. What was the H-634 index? -0.01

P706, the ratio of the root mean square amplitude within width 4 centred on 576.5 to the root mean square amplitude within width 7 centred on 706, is 1.13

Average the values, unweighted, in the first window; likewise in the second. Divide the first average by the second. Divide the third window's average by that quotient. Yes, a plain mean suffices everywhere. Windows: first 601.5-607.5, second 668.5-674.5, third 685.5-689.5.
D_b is 0.99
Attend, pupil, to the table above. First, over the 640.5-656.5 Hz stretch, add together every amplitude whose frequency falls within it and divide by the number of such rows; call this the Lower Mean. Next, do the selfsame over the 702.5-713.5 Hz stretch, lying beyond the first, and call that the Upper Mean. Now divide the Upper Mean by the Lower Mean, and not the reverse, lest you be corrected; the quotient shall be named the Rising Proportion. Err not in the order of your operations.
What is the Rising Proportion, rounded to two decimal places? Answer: 0.90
